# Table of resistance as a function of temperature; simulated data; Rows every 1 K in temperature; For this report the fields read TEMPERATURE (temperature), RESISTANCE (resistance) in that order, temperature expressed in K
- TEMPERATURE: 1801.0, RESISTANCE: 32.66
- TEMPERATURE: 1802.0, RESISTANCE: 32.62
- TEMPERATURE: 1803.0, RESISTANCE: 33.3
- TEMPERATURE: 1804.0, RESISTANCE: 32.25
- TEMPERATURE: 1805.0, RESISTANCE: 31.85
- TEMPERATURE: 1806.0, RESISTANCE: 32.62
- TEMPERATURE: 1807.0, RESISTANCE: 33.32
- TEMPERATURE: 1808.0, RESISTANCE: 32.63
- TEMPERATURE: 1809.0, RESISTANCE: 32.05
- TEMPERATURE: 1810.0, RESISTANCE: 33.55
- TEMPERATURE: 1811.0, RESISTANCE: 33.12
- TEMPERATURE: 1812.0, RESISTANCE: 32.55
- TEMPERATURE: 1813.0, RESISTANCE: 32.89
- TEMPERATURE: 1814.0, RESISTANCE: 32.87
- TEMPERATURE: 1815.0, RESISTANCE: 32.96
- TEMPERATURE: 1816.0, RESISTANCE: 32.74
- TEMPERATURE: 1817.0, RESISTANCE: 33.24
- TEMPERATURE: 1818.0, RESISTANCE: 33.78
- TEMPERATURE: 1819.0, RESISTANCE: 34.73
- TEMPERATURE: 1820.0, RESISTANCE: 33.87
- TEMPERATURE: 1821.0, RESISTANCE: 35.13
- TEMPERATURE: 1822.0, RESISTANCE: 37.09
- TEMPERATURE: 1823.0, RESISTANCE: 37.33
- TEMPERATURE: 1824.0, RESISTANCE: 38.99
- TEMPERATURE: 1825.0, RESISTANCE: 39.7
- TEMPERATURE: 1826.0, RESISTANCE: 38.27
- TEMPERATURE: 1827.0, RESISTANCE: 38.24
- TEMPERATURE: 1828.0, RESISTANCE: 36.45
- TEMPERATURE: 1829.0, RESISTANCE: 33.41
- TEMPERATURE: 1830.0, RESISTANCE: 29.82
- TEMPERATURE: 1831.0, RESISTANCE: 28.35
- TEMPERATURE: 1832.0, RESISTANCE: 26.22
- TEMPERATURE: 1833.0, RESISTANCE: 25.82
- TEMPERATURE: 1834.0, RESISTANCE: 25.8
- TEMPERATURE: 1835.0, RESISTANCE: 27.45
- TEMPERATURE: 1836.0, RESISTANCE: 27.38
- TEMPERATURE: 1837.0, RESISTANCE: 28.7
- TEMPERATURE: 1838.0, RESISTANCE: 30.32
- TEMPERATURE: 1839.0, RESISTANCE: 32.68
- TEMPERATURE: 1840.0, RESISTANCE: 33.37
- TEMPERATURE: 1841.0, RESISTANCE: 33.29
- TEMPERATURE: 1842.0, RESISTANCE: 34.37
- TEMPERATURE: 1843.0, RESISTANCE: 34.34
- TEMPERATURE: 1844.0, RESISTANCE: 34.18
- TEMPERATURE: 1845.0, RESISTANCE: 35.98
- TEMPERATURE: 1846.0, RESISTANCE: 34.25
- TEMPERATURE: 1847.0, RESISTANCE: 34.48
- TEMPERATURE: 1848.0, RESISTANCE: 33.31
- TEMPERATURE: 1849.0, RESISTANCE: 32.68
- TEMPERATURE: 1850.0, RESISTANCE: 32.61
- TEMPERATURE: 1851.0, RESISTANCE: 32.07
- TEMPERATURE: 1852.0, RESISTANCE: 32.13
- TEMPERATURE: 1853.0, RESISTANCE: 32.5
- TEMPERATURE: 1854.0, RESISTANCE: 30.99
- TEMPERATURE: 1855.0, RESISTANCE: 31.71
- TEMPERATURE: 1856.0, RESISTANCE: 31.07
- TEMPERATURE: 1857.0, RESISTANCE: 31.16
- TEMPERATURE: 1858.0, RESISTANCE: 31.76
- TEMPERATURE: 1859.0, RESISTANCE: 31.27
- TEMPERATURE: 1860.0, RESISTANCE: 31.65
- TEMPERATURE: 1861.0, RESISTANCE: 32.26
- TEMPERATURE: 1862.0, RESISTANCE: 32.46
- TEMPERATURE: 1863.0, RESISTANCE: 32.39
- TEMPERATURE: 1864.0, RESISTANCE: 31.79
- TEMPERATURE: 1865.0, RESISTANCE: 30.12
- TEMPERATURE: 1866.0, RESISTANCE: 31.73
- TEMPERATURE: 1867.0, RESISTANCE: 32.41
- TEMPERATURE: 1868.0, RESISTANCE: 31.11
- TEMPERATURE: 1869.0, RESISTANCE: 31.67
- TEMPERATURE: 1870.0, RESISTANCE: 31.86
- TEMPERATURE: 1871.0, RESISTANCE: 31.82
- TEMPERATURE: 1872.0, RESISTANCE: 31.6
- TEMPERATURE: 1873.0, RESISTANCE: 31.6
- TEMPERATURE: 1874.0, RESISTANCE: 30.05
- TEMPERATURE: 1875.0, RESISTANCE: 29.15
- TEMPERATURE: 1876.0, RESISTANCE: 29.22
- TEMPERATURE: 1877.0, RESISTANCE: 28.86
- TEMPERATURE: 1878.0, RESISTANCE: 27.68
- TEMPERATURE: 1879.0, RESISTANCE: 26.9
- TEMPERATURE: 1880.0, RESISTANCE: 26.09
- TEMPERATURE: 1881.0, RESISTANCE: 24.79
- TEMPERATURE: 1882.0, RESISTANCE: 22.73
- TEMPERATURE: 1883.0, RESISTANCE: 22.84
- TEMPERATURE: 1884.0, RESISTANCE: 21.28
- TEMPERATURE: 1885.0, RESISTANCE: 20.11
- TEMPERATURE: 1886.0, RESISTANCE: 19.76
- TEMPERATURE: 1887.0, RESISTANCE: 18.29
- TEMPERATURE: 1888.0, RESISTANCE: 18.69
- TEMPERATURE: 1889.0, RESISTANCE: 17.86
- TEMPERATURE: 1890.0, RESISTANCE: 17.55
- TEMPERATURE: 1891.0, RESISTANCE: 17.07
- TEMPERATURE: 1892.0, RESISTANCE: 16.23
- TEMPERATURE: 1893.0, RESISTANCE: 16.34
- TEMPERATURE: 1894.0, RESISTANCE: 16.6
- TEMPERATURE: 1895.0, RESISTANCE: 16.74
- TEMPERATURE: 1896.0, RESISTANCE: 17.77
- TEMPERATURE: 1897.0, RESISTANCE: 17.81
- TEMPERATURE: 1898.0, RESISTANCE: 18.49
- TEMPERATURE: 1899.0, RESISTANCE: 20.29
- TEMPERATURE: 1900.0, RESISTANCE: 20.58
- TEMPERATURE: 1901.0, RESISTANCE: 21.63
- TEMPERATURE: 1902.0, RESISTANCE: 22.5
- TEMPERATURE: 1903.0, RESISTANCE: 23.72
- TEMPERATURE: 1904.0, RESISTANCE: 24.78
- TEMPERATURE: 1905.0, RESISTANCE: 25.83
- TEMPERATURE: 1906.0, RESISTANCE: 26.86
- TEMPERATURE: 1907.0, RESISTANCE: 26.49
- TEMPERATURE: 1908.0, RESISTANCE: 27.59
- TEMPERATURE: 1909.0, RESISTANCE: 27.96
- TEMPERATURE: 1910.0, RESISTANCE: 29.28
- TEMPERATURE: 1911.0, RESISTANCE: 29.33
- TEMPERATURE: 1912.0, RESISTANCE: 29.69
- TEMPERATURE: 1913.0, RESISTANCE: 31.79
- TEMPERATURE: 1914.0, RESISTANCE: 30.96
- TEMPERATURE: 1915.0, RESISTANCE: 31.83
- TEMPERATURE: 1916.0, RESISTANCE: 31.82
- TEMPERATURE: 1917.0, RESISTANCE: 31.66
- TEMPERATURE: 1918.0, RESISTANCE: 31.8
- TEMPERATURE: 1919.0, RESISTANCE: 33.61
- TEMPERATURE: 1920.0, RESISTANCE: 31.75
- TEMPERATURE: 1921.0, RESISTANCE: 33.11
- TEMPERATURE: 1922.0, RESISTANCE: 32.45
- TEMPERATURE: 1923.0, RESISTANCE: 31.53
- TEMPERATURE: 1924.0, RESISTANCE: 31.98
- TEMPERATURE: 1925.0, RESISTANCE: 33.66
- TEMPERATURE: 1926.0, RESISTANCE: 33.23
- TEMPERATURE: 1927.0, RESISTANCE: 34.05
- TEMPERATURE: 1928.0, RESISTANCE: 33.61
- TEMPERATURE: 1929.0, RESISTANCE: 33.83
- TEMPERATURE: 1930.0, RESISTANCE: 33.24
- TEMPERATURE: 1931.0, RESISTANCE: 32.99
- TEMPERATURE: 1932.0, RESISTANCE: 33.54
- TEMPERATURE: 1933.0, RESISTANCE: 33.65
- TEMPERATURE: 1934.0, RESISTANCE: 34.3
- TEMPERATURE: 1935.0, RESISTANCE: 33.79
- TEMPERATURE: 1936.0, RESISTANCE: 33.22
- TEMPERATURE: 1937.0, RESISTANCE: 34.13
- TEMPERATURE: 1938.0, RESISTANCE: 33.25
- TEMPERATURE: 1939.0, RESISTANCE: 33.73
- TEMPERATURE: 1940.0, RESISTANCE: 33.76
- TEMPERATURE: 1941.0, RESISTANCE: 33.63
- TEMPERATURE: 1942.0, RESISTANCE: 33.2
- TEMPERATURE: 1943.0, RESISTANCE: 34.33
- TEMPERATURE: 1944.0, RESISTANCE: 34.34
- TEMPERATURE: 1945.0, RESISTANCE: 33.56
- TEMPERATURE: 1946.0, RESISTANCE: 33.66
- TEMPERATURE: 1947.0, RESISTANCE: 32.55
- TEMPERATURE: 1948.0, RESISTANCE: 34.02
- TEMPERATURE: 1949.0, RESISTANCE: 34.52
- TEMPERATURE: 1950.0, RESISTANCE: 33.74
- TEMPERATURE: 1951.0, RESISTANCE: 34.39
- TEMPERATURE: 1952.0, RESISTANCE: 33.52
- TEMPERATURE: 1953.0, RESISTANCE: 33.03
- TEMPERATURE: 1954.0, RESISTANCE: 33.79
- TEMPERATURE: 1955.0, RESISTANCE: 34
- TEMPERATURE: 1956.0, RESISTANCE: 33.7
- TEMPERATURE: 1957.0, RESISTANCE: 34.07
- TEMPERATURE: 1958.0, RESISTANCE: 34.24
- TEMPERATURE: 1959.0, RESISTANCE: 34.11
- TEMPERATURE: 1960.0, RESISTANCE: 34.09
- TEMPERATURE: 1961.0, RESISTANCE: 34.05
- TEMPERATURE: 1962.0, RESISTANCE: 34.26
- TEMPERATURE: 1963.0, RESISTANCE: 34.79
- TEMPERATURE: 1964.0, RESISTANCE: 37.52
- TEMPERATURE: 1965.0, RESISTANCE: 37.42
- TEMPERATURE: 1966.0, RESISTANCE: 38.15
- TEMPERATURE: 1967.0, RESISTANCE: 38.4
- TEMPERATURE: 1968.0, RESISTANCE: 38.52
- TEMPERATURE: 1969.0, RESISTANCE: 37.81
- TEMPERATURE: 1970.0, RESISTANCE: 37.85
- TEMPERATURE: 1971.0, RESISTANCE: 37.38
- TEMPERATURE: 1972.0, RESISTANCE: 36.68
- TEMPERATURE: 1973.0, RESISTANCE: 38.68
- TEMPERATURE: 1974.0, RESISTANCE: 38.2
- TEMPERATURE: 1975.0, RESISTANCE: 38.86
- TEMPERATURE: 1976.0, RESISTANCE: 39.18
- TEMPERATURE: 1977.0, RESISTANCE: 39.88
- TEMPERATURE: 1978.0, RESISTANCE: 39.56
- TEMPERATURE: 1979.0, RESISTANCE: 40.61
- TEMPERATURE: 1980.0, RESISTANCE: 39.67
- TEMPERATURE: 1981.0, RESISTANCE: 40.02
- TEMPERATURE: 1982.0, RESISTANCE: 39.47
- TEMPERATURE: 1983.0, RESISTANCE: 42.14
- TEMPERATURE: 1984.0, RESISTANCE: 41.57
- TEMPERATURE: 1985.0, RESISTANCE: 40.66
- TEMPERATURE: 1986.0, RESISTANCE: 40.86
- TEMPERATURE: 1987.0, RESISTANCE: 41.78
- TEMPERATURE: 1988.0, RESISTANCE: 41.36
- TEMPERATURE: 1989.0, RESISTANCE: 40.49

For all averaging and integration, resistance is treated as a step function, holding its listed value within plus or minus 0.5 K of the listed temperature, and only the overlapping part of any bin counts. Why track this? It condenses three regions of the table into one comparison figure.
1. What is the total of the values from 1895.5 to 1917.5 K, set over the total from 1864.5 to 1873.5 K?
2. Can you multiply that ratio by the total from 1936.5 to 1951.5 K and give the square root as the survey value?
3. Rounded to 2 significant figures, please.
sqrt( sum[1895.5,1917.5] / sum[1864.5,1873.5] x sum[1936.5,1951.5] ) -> 32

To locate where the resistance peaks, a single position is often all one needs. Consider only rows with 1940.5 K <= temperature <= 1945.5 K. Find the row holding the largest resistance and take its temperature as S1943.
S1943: 1944.0 K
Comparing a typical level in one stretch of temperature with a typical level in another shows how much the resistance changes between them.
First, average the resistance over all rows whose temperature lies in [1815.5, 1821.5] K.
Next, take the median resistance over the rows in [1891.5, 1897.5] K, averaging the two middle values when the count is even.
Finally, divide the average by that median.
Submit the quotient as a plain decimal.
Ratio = 2.0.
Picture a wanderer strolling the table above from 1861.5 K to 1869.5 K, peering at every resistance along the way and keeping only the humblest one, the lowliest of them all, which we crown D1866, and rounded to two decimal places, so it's 30.12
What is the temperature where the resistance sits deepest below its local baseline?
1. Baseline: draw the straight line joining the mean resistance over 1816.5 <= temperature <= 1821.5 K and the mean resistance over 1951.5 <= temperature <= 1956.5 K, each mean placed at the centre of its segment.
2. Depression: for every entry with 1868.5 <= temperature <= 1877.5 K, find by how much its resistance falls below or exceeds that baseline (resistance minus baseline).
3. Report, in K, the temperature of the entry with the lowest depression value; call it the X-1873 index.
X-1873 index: 1877.0 K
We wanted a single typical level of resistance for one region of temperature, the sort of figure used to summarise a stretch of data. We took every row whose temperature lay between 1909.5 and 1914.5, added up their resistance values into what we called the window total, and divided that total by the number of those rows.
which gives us 30.2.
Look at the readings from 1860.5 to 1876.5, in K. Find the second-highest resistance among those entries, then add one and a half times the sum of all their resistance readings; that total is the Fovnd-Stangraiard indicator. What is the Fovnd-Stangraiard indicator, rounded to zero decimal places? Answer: 784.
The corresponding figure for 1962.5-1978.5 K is 953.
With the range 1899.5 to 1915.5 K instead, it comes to 678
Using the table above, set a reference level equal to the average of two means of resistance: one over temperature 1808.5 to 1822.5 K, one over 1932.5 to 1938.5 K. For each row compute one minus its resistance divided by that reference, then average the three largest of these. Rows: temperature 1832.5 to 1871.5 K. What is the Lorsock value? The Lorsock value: 0.22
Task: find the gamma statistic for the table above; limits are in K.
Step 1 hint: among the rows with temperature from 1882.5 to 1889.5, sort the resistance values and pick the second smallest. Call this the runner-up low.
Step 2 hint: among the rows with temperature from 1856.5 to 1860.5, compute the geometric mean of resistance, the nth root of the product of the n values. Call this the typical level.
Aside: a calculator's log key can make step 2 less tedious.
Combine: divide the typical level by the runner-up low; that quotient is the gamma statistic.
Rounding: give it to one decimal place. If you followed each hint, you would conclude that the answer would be 1.7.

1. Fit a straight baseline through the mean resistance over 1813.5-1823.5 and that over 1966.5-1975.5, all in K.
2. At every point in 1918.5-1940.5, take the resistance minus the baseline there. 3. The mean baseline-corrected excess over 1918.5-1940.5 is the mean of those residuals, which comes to -3.8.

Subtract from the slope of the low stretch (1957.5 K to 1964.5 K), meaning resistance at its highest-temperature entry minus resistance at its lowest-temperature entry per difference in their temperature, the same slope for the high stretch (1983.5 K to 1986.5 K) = 0.9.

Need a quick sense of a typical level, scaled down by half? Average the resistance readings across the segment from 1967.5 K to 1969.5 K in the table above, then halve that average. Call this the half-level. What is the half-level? 19.1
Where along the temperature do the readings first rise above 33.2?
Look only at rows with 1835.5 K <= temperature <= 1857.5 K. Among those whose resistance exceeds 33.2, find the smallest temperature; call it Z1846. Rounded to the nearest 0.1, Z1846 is 1840.0 K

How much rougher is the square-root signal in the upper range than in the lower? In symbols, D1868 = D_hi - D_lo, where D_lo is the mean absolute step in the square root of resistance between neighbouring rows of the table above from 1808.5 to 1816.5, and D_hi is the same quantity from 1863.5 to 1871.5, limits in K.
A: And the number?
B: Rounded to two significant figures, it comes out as 0.038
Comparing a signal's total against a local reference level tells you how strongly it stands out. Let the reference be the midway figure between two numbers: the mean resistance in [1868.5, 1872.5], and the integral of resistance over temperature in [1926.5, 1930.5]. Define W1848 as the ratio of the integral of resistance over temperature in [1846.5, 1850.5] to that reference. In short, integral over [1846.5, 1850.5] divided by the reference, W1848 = 1.60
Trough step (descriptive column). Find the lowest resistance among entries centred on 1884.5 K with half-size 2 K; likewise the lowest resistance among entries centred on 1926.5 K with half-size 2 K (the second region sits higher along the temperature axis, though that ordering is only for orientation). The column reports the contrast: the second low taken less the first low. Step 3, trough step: 13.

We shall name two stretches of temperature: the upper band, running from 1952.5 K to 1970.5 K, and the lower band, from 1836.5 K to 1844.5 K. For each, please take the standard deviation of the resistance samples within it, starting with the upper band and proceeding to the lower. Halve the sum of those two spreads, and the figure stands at 2.0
